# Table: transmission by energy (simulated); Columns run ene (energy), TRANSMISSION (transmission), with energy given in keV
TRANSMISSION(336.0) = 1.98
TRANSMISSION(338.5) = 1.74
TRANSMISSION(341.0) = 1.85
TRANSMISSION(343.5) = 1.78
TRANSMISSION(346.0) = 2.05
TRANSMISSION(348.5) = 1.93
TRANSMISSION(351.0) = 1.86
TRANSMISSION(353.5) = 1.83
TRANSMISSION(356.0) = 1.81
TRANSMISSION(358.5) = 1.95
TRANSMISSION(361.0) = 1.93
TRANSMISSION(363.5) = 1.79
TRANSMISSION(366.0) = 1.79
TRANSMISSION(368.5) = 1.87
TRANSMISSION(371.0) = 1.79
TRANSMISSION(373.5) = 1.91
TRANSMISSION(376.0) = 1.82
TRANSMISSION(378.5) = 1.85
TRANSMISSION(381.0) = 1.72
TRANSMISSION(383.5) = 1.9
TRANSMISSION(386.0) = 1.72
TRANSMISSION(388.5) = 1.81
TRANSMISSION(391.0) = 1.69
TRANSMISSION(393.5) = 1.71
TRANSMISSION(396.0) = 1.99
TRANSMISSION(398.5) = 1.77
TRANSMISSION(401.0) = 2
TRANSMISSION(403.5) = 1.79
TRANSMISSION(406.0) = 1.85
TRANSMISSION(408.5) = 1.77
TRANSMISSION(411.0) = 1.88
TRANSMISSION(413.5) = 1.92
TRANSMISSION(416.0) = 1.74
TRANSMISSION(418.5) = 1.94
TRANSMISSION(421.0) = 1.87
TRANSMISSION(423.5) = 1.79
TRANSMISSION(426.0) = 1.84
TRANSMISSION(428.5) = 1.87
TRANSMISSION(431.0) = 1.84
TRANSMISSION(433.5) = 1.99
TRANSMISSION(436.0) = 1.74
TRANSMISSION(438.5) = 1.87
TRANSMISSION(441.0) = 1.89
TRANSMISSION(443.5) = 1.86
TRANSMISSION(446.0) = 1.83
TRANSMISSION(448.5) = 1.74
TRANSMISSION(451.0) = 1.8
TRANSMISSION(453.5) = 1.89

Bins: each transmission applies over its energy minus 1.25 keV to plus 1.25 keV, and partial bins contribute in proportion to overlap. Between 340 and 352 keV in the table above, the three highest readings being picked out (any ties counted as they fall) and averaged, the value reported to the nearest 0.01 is 1.95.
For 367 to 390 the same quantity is 1.89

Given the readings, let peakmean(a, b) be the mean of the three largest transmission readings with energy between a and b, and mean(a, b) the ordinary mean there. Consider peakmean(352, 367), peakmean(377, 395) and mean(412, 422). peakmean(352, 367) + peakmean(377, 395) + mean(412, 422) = 5.62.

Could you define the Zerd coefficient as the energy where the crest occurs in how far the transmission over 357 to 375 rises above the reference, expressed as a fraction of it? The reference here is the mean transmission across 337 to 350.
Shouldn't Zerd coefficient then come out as 358.5 keV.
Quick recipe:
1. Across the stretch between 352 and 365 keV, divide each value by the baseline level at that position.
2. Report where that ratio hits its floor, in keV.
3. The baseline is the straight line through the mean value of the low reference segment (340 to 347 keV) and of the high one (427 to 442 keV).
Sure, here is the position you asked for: 363.5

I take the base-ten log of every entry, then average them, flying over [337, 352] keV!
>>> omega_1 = 0.271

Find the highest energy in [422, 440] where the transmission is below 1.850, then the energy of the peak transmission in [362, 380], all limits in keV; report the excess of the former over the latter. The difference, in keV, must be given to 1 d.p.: 62.5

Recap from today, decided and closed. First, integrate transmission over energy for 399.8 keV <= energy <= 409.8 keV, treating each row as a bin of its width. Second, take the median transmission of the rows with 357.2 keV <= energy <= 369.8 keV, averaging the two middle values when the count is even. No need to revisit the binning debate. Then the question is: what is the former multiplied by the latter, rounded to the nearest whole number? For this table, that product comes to 35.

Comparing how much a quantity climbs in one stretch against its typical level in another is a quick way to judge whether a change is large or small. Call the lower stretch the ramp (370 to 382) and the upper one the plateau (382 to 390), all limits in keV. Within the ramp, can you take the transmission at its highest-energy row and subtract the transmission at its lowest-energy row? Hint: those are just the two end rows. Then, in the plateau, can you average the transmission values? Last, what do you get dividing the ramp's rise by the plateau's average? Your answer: -0.04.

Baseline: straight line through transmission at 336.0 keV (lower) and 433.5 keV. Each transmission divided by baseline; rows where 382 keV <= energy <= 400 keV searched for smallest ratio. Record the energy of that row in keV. 391.0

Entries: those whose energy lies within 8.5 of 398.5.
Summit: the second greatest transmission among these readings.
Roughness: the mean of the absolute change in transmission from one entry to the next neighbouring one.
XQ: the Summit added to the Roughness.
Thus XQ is 2.16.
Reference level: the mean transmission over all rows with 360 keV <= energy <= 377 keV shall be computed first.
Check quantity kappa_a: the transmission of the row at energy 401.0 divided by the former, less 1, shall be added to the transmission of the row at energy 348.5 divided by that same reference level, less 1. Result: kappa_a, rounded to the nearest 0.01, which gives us 0.13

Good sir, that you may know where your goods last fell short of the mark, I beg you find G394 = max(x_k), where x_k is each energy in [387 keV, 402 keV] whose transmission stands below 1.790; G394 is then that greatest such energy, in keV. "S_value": 398.5 keV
